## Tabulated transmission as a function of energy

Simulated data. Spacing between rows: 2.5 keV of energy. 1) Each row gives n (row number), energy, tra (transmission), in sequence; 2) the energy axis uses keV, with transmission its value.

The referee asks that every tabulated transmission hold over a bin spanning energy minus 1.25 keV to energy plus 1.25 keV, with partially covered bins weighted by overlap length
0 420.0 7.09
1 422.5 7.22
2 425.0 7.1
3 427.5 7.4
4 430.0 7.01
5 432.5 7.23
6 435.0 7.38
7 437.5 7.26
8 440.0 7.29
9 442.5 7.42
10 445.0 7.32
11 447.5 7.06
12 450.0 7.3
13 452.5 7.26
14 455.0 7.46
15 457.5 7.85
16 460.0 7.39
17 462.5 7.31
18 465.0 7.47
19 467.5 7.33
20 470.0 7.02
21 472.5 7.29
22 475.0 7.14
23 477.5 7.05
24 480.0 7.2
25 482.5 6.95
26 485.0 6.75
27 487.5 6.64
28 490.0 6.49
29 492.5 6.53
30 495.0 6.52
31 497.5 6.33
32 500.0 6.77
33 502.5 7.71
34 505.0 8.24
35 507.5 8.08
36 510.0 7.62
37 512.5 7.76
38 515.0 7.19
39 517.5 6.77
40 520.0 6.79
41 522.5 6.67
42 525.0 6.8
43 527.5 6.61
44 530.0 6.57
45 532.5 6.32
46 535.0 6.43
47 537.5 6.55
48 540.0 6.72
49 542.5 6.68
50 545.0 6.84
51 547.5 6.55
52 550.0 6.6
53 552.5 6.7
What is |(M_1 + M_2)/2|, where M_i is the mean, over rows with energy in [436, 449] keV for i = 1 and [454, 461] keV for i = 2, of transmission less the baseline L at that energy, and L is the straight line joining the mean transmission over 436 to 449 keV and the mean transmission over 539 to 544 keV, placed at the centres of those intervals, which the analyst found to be 0.19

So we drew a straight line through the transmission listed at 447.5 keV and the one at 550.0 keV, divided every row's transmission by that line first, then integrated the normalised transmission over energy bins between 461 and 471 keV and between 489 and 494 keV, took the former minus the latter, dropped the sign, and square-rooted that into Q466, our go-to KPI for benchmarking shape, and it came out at 2.39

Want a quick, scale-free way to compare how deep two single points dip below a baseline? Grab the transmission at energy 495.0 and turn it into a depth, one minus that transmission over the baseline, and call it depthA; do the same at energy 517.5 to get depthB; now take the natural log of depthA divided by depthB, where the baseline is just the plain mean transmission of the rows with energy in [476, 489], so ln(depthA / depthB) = 1.0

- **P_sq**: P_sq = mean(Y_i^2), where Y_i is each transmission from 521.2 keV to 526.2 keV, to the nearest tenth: 45.4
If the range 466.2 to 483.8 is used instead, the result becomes 51.0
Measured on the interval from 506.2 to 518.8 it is 56.2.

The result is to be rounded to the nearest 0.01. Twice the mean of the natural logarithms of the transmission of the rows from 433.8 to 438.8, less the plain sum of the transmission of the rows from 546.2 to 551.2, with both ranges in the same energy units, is -9.17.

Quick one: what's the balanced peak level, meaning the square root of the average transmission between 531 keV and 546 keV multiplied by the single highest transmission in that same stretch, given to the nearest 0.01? 6.71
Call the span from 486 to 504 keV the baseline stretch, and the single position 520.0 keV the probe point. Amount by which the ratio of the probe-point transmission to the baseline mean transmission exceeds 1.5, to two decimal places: -0.49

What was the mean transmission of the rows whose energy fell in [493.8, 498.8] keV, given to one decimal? 6.4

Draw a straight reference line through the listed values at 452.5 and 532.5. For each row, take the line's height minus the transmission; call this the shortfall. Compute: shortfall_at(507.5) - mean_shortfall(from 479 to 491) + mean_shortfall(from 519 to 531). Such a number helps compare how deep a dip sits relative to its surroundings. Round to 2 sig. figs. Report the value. -1.8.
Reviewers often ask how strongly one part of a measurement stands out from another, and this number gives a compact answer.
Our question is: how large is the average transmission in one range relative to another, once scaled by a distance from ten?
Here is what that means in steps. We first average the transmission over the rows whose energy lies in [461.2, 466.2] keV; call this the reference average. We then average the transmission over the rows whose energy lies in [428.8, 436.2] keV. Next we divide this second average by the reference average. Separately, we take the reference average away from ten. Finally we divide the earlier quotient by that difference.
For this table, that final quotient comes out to 0.374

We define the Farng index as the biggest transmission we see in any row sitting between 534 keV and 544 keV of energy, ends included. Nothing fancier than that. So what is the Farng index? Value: 6.72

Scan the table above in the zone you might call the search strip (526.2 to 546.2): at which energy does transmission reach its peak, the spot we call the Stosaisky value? 545.0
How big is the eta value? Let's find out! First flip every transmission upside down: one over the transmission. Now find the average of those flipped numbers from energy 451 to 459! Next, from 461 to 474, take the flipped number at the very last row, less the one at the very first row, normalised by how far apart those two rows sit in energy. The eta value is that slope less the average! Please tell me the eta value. -0.133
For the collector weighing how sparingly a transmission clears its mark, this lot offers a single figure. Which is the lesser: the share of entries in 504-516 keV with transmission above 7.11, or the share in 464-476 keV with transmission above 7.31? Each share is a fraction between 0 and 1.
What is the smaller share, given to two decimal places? 0.40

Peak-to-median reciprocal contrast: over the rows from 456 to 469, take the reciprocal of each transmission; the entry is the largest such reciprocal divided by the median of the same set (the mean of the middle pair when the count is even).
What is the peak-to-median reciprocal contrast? 1.01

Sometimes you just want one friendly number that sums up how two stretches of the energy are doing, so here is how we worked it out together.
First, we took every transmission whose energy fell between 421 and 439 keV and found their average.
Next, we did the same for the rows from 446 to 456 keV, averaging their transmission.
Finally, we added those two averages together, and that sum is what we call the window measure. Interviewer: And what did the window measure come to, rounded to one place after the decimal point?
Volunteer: 14.5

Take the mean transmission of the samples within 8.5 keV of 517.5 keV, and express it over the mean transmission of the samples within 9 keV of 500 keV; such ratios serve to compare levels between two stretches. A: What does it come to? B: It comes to 0.99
